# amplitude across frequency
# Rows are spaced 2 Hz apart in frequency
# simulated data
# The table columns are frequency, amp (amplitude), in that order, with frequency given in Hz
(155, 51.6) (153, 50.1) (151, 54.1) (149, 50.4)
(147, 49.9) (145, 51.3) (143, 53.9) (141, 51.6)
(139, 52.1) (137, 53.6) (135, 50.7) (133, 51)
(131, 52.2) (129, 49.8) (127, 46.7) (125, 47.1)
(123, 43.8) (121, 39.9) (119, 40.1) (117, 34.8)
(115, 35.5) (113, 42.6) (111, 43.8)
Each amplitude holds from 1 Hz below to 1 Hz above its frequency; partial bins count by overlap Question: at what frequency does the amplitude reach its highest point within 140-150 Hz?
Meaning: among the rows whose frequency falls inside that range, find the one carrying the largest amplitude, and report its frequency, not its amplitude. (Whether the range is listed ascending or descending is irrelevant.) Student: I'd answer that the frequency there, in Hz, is 143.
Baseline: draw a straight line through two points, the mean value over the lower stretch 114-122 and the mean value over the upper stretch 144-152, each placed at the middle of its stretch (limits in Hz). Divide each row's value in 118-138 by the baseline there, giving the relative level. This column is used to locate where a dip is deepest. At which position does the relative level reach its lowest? 121 Hz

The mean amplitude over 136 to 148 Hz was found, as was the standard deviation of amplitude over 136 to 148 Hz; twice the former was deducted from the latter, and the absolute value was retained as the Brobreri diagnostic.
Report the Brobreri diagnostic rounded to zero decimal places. 103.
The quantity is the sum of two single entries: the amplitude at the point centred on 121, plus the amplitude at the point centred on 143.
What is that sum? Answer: 94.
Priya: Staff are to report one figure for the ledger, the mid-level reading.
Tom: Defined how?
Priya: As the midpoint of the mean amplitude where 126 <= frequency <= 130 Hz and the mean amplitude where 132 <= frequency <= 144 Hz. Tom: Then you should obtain 50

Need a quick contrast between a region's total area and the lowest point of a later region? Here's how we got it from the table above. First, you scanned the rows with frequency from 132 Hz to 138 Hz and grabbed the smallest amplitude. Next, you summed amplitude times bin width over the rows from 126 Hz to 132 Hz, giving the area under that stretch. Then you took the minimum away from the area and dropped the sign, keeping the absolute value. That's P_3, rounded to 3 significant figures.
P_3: 247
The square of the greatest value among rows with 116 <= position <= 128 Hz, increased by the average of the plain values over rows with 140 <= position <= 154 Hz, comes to 2270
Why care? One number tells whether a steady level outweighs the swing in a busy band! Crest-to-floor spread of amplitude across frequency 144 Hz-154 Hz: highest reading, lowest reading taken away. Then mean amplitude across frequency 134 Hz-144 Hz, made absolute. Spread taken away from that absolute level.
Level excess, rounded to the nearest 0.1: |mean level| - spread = 48.2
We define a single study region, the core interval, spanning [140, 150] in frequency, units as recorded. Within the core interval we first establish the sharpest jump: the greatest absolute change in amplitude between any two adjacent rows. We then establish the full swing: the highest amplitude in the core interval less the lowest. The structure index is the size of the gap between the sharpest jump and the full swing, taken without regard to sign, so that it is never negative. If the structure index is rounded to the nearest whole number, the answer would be 1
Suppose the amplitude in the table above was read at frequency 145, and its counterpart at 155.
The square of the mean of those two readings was 2647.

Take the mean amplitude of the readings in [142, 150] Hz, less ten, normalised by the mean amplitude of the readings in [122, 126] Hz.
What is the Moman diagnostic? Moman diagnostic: 0.91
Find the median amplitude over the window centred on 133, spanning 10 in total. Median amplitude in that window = 51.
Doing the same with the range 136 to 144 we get 53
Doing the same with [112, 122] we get 40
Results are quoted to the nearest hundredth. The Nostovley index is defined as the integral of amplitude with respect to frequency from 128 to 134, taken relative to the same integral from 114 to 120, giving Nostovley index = 1.39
